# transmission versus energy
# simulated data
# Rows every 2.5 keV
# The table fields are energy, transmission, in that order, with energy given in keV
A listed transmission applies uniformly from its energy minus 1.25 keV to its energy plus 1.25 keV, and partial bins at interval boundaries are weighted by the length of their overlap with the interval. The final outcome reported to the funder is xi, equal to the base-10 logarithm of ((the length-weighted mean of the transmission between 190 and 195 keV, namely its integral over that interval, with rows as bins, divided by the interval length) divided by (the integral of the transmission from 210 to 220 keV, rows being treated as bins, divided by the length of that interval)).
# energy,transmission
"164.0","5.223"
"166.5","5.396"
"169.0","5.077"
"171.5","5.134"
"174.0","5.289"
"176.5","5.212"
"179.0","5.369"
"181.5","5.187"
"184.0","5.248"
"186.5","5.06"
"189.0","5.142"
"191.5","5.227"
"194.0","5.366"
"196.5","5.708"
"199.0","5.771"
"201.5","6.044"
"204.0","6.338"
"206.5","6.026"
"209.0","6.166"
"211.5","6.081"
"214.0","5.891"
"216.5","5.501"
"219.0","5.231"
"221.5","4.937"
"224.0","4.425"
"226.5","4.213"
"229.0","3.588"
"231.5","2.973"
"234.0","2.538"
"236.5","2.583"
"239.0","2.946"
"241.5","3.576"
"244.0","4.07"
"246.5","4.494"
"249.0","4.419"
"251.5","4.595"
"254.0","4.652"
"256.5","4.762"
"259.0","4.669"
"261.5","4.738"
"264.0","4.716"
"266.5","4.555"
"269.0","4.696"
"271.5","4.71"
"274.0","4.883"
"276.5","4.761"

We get -0.03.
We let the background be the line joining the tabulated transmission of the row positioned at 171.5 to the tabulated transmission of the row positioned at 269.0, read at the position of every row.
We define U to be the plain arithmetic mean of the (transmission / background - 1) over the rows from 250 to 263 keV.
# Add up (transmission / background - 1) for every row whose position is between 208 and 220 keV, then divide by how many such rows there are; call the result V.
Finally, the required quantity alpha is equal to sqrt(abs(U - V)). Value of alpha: 0.4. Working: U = -0.01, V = 0.17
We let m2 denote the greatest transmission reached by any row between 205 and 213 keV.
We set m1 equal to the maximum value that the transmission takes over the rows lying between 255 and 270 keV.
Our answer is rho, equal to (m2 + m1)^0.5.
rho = 3.31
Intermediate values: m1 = 4.762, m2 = 6.166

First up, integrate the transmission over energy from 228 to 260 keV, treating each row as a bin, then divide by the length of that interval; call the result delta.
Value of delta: 3.8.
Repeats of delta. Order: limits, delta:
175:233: 5.2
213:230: 4.8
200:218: 6.0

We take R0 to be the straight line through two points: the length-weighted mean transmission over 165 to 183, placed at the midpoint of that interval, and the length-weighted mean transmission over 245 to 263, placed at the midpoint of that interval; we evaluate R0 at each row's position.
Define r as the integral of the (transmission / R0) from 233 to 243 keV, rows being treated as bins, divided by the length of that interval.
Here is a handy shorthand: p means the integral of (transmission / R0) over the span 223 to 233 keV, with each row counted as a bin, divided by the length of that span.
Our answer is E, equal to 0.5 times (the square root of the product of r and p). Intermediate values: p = 0.78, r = 0.62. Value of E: 0.35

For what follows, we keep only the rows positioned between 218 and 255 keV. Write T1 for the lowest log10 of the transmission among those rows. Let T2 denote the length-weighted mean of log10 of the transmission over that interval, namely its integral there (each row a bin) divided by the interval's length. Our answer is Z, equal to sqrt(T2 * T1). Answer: 0.49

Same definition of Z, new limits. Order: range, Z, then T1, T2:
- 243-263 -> 0.63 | 0.61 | 0.66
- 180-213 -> 0.73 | 0.70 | 0.75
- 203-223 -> 0.72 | 0.69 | 0.76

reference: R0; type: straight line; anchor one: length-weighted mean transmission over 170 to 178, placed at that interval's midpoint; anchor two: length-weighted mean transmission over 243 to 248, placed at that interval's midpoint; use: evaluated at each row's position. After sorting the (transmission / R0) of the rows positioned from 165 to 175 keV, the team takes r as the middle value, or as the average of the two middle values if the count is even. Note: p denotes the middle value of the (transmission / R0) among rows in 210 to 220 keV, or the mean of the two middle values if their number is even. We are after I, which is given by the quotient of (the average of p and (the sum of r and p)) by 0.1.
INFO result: 17.1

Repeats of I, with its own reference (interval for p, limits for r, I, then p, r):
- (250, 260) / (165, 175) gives 16.2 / 1.12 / 1.00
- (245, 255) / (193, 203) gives 16.5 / 1.07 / 1.17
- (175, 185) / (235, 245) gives 14.0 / 1.02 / 0.75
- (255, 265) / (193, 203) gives 17.4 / 1.15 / 1.17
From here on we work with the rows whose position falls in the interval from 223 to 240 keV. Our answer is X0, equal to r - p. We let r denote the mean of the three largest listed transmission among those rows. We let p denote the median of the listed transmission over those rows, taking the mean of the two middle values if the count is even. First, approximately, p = 3.0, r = 4.1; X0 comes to 1.1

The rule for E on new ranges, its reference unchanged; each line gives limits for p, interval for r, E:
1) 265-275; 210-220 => 0.55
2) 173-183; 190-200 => 0.52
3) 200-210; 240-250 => 0.52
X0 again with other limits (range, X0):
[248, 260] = 0.0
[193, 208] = 0.2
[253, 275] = 0.1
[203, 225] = 0.3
